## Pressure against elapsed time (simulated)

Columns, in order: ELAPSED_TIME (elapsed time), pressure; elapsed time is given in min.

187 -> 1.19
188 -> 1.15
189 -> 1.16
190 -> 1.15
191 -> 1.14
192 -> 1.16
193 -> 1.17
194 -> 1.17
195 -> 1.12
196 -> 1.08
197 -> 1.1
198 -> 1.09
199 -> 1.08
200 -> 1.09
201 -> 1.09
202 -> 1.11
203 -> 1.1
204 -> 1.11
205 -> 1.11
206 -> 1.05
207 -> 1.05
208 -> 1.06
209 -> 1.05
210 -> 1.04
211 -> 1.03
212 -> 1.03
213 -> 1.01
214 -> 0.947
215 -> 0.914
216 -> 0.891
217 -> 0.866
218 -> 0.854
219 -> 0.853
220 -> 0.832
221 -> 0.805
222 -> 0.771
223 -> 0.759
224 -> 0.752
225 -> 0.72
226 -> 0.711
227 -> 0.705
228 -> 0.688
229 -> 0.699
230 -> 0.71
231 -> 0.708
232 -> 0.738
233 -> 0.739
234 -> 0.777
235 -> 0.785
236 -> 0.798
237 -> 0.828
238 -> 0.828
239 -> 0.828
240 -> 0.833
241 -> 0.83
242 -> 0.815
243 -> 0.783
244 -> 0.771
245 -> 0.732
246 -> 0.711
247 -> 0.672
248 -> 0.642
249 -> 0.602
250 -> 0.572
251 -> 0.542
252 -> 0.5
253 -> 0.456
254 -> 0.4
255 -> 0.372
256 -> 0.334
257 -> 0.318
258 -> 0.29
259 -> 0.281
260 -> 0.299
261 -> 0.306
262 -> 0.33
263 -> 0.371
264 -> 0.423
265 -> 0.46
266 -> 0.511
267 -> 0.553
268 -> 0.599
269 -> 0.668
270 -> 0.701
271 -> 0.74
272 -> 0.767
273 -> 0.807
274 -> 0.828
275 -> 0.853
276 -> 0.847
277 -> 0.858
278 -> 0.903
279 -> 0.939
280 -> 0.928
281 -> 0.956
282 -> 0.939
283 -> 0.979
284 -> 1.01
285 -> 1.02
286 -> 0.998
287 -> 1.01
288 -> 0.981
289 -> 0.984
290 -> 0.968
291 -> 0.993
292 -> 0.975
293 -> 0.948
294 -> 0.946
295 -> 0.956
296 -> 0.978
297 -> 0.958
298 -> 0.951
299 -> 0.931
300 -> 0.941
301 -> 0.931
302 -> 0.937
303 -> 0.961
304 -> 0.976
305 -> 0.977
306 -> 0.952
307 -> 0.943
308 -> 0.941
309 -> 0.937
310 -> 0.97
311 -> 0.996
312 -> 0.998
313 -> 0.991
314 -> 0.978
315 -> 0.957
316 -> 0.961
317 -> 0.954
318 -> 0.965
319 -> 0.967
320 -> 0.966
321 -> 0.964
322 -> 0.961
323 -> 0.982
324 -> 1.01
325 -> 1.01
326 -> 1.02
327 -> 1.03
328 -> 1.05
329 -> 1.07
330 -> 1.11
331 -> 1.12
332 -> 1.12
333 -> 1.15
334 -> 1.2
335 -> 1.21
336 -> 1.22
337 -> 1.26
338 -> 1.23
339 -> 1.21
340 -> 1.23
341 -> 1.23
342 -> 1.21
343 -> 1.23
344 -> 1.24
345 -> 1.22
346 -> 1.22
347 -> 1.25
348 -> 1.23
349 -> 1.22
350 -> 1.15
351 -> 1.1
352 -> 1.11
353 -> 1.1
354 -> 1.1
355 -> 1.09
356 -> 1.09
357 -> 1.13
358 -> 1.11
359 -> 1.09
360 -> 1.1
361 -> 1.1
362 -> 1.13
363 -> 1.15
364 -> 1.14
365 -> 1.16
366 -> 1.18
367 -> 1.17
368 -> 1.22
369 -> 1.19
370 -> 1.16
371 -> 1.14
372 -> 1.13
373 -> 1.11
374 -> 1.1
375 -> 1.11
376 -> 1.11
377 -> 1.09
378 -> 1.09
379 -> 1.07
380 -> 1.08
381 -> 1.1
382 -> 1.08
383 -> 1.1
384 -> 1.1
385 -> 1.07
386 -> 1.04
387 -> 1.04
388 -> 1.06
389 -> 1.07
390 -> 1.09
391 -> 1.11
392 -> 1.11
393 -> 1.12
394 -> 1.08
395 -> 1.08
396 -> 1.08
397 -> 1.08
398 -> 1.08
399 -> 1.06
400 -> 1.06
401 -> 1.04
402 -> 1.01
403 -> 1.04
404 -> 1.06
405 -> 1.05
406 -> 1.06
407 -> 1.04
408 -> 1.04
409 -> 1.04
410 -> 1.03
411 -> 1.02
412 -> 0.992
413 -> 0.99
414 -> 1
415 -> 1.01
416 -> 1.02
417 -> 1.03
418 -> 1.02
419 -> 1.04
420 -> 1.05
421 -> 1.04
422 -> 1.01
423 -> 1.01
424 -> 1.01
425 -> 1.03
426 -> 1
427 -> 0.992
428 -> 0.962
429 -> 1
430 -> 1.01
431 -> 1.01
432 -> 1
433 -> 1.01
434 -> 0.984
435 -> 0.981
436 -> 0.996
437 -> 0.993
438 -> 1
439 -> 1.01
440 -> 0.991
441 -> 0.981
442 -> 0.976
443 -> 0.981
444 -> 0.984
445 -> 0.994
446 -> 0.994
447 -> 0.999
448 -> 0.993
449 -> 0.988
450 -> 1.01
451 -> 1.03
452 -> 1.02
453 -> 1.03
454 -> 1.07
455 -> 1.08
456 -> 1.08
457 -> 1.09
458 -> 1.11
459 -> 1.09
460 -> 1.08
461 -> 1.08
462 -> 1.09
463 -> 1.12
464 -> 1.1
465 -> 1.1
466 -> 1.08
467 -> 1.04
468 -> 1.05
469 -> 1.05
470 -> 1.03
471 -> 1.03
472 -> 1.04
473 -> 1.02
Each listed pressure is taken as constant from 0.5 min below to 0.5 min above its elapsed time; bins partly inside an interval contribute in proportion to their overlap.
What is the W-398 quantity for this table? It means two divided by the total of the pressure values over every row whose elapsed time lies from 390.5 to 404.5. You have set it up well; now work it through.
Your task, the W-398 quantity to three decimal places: 0.133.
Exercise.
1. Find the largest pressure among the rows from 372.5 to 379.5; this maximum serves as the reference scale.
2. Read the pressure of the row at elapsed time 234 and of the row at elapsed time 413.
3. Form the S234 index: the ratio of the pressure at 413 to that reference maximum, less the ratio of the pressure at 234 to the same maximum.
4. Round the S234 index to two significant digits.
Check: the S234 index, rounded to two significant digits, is 0.19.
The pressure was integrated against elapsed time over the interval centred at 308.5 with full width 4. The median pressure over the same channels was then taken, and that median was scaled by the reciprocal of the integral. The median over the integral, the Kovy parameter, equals 0.25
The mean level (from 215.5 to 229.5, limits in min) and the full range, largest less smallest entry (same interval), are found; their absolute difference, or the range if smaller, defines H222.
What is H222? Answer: 0.20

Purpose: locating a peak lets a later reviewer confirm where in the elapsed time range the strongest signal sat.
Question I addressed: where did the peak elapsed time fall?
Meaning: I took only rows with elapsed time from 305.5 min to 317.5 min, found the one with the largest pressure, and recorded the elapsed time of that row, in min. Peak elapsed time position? 312 min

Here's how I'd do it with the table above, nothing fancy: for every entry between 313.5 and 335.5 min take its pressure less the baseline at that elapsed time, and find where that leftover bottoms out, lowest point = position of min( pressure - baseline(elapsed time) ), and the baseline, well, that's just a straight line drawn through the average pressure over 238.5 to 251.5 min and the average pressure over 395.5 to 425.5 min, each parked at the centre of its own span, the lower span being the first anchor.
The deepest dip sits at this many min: 322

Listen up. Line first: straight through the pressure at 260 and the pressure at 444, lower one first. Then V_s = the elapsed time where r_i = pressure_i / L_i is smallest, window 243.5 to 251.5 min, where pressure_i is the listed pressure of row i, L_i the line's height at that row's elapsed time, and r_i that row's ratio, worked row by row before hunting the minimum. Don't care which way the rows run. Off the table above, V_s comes 251 min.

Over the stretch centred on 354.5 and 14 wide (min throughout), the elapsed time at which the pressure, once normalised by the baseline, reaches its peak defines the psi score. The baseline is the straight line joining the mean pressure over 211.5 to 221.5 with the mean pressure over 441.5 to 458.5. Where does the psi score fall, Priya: 348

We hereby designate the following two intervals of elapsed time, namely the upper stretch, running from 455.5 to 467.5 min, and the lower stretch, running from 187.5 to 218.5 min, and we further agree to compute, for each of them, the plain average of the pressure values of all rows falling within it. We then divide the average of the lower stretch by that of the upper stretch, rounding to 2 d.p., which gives 0.98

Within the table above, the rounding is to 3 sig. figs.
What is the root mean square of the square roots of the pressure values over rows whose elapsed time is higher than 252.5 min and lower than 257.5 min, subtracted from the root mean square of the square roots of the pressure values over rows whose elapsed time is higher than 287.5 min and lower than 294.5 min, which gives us 0.372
